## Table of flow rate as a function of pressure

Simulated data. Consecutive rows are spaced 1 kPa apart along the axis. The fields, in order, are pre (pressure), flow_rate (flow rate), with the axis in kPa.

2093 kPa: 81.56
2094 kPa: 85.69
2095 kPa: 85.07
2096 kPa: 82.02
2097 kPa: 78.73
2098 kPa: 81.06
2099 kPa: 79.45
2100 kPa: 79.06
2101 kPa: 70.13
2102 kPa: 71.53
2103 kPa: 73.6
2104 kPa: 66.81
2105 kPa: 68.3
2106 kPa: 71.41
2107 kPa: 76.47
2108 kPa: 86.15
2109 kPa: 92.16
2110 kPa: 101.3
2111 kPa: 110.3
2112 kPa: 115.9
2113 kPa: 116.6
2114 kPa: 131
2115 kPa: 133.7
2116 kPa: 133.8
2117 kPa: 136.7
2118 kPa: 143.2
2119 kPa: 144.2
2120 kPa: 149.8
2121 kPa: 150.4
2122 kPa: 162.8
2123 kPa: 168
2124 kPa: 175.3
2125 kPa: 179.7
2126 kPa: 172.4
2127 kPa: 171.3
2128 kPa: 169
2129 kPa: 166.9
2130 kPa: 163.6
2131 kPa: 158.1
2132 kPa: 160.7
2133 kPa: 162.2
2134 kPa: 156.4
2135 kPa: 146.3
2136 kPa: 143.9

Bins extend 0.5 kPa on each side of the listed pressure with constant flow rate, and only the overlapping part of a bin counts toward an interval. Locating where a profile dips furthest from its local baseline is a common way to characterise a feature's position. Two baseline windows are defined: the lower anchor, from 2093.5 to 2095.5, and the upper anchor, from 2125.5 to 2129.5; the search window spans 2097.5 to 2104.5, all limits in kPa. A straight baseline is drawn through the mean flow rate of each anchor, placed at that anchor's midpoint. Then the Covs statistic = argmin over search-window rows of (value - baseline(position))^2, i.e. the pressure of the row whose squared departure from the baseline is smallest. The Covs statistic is 2098 kPa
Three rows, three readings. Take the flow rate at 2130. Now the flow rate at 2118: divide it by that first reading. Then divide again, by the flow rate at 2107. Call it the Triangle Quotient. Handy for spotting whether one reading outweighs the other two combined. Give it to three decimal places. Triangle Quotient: 0.011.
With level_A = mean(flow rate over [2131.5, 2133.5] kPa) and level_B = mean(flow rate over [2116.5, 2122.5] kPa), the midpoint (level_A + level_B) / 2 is 155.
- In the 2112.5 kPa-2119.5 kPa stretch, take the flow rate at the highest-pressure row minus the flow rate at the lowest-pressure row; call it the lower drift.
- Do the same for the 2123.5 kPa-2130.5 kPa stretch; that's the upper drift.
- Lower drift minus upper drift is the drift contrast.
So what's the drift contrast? 39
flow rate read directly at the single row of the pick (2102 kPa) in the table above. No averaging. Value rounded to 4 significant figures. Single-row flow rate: 71.53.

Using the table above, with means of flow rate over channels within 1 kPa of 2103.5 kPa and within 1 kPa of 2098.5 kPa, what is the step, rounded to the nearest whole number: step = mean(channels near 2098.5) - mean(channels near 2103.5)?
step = 10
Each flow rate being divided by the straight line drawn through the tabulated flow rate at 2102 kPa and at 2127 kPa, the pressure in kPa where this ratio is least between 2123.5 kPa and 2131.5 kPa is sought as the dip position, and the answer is 2131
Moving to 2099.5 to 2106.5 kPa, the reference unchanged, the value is 2106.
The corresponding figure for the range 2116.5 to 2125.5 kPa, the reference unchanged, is 2121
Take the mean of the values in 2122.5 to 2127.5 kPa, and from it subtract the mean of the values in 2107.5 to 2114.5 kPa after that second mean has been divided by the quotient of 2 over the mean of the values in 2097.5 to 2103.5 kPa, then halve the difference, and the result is -1953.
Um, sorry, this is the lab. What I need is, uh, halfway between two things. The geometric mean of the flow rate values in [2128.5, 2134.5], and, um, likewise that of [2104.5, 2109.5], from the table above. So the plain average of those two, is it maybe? 120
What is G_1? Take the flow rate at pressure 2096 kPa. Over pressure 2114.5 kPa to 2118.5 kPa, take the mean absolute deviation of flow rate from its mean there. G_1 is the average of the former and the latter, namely 43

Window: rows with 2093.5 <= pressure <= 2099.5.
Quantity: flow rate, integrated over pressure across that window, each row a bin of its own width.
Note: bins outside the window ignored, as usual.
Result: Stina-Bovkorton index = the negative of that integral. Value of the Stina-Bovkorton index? -492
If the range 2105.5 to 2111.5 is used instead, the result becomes -538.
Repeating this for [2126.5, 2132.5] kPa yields -990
